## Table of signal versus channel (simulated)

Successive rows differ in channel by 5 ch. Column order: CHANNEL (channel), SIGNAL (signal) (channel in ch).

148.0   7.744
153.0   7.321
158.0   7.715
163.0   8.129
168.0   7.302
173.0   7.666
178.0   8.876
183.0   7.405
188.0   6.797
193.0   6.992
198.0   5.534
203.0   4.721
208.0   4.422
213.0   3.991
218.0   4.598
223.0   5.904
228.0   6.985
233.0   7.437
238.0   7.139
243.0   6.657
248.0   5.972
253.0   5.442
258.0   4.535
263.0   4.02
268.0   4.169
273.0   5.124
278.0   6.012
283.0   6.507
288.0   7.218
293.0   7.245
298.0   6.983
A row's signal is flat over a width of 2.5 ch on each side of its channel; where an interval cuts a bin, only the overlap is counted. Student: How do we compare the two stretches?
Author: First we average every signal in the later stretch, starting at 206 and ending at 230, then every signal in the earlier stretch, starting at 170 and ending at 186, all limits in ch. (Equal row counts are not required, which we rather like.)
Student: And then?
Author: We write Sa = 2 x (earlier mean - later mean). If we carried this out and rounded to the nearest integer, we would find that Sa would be 6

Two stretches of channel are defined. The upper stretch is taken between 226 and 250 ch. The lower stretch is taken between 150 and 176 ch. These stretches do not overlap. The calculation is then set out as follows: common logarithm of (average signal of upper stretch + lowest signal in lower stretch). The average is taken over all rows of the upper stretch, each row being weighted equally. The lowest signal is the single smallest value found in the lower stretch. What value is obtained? 1.15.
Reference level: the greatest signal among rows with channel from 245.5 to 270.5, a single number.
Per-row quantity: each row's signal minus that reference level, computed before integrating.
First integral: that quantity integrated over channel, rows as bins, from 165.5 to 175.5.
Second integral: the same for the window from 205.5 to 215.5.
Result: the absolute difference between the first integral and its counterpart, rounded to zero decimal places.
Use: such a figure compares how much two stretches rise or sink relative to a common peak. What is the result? 33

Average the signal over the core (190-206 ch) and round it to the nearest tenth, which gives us 5.7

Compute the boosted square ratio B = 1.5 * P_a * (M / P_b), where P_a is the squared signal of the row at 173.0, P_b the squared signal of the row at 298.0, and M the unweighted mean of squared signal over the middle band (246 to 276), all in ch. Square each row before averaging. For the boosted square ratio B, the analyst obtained 44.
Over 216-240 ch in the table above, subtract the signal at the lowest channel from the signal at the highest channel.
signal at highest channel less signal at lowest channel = 3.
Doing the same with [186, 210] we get -2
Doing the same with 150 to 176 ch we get 0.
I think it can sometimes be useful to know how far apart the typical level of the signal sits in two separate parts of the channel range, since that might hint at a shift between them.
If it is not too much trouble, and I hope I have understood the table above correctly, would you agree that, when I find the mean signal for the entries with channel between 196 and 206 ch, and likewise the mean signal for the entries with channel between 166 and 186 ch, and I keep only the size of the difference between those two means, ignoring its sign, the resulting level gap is 2.7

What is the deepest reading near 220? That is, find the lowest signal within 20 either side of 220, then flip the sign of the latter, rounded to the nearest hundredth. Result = -3.99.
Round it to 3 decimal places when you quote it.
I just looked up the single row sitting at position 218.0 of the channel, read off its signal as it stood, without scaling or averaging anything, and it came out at 4.598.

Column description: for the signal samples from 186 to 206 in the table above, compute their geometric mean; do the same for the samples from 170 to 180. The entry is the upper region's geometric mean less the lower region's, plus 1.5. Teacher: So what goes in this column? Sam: -0.8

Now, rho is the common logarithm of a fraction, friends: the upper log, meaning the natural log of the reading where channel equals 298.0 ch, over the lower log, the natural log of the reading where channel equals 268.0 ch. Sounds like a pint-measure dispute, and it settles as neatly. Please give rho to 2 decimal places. 0.13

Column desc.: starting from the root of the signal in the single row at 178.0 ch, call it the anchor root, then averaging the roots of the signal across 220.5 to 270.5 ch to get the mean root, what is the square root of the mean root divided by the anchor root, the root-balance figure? 0.90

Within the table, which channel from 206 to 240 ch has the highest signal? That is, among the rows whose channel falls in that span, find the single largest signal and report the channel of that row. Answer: 233.0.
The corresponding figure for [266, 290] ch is 288.0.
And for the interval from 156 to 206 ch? 178.0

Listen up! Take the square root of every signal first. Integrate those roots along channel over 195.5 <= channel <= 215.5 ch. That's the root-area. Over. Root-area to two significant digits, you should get 43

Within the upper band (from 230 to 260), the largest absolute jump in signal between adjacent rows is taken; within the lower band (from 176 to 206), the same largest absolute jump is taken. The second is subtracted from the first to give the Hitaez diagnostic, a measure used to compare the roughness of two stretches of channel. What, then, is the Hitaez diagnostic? -0.56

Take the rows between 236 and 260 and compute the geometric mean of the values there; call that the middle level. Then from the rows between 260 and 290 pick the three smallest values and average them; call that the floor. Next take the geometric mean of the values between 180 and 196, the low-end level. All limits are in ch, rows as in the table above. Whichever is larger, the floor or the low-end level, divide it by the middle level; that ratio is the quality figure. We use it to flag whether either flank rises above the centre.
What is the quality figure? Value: 1.2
